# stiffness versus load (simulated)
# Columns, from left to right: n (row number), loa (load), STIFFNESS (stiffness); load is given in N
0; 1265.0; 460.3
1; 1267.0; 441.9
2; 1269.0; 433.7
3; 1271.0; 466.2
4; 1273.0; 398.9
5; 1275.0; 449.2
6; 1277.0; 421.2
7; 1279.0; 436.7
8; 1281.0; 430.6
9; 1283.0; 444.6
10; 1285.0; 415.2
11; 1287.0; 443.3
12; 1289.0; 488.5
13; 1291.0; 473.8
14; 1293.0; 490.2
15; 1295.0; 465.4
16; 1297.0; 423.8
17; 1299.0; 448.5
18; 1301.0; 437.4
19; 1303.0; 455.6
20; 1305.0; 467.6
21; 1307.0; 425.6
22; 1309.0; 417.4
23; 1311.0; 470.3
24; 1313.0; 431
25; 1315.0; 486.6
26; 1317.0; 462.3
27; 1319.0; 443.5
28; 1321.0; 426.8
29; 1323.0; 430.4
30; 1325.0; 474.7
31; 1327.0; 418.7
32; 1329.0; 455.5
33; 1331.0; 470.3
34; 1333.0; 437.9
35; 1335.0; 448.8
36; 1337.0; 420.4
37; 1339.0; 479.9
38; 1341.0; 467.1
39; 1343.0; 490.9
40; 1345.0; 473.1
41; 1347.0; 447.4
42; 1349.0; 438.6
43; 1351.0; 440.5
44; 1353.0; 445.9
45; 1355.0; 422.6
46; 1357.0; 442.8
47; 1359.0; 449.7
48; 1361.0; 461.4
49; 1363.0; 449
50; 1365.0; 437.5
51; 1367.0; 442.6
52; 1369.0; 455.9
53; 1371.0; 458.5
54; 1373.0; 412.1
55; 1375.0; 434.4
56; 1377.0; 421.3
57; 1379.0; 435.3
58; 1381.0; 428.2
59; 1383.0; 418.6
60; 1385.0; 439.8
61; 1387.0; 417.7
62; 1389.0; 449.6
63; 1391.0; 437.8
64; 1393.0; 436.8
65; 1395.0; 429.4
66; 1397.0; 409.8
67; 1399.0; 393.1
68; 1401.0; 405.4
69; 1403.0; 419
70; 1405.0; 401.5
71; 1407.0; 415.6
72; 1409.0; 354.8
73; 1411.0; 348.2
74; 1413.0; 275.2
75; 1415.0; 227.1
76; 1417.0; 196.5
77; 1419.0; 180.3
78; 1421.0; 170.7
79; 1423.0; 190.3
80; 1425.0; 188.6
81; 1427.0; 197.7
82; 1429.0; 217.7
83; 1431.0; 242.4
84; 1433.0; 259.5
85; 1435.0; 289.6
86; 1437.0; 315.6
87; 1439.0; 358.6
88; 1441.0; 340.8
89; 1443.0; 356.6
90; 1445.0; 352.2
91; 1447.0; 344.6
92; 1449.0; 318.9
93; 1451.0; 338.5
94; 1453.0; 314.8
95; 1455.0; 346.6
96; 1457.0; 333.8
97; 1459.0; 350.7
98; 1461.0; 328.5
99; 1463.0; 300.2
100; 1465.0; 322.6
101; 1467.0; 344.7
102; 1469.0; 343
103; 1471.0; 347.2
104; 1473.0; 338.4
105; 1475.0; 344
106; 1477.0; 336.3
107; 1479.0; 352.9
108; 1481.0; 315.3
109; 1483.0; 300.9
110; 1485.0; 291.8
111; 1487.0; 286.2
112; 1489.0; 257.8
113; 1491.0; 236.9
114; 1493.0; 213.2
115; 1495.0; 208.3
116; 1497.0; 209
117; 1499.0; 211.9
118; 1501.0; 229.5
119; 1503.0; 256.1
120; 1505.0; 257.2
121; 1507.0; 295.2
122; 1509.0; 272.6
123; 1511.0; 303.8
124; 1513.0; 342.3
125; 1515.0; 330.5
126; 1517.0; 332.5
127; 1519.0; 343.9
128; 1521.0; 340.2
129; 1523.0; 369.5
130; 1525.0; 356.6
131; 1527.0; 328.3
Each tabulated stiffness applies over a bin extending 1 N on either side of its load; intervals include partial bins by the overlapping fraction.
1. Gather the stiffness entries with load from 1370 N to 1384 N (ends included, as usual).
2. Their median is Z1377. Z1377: 428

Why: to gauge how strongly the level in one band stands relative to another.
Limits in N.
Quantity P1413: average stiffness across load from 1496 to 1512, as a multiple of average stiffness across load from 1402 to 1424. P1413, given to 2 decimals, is 0.88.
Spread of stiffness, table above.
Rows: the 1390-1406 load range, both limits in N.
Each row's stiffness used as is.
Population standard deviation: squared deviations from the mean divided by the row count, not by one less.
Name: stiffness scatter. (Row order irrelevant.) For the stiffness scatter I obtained 16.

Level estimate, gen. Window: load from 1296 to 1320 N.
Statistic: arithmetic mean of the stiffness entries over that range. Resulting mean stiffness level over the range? 447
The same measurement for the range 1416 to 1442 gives 242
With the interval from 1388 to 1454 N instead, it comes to 321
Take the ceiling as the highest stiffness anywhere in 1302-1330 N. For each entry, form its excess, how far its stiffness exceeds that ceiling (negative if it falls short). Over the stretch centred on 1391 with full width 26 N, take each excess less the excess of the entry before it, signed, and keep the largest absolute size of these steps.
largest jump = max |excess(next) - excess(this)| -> 32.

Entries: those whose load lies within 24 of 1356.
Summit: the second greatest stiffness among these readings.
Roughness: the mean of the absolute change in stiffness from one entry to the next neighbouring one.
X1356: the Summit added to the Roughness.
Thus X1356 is 497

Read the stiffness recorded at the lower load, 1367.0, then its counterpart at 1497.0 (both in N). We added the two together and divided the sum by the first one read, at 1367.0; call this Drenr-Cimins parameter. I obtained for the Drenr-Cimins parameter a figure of 1.47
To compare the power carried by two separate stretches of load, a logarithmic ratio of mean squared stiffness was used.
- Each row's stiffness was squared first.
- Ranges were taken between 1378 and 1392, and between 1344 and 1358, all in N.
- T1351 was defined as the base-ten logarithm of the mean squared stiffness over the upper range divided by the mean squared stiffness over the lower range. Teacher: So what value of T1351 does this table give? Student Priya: 0.0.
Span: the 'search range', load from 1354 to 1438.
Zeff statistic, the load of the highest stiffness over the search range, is 1361.0 N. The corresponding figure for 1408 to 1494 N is 1439.0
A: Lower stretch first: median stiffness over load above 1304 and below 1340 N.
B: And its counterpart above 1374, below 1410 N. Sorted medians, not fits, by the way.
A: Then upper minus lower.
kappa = -26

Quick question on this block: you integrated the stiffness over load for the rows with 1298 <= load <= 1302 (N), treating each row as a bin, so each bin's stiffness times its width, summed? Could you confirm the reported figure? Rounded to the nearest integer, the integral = 1772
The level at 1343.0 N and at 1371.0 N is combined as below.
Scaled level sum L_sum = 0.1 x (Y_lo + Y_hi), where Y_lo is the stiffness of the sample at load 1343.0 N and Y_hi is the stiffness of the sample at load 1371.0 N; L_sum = 94.9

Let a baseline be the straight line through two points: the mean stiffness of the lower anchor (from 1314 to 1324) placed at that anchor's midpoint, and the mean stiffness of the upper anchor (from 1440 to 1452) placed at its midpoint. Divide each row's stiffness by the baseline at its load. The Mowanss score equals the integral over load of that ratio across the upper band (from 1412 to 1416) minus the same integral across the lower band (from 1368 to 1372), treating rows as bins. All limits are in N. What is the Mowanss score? -1.8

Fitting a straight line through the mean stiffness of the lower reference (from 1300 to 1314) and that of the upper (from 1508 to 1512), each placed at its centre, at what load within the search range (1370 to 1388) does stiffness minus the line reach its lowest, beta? 1373.0 N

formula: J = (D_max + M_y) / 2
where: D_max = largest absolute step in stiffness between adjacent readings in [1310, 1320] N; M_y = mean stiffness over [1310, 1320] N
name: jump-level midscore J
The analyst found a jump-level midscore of 257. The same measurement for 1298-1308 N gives 244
